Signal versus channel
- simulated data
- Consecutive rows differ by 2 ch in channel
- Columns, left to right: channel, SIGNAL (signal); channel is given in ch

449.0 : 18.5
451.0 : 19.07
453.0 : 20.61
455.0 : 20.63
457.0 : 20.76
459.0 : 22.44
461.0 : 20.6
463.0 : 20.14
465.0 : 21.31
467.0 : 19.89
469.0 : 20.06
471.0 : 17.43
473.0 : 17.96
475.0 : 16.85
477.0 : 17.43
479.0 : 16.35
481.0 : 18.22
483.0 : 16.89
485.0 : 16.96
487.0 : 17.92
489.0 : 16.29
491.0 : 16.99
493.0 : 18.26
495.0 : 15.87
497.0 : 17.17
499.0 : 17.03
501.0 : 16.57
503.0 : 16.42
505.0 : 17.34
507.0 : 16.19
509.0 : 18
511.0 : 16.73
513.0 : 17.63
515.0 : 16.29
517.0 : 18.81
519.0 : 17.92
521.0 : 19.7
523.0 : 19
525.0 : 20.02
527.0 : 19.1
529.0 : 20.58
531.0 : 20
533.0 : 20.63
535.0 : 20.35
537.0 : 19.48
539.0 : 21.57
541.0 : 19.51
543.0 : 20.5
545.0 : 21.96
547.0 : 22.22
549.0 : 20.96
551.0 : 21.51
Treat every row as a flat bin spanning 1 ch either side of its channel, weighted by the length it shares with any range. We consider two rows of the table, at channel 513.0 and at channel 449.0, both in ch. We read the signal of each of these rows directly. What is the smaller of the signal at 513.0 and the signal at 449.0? 17.6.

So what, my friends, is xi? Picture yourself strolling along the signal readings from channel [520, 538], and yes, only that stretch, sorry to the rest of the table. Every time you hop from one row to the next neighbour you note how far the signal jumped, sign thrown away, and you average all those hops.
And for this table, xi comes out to 0.81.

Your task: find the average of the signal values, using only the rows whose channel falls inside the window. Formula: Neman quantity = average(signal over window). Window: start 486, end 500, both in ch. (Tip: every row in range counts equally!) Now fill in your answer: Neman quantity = 17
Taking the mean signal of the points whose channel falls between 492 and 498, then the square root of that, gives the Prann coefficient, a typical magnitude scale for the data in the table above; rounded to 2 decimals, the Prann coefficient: 4.14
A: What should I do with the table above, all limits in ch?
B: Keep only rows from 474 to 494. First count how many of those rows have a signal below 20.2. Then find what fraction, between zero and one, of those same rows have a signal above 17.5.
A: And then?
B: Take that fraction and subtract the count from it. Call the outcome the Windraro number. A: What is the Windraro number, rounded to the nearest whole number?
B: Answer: -10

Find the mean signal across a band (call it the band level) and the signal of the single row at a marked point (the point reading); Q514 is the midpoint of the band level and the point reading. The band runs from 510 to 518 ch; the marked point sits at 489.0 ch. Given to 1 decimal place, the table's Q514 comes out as 16.8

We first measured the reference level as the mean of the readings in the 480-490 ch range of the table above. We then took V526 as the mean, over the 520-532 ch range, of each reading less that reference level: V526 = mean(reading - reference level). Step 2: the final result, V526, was 2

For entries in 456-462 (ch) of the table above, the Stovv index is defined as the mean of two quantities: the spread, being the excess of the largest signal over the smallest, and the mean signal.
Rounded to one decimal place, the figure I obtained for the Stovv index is 11.6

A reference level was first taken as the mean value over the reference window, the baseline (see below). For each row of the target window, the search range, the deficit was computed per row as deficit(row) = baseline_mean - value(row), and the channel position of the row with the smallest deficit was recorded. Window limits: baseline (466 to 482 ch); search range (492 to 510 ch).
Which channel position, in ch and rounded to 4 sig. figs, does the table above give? 493.0 ch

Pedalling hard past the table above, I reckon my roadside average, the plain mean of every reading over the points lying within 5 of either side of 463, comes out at 21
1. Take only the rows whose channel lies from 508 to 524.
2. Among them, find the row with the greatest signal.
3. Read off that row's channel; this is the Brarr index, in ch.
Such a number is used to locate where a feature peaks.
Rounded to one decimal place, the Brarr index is 521.0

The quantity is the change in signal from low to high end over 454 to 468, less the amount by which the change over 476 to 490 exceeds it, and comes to -0.3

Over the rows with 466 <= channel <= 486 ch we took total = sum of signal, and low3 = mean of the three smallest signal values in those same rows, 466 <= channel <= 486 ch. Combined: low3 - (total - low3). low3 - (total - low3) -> -145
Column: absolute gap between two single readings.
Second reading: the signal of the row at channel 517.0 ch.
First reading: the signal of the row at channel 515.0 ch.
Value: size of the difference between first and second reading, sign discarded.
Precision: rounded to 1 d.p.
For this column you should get 2.5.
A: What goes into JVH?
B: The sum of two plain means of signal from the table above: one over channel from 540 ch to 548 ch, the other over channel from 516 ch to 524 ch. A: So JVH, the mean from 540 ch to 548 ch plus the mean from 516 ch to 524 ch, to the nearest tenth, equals 39.9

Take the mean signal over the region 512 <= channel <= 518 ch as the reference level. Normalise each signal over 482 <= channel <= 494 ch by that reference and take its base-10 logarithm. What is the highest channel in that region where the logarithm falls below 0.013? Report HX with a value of 491.0 ch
